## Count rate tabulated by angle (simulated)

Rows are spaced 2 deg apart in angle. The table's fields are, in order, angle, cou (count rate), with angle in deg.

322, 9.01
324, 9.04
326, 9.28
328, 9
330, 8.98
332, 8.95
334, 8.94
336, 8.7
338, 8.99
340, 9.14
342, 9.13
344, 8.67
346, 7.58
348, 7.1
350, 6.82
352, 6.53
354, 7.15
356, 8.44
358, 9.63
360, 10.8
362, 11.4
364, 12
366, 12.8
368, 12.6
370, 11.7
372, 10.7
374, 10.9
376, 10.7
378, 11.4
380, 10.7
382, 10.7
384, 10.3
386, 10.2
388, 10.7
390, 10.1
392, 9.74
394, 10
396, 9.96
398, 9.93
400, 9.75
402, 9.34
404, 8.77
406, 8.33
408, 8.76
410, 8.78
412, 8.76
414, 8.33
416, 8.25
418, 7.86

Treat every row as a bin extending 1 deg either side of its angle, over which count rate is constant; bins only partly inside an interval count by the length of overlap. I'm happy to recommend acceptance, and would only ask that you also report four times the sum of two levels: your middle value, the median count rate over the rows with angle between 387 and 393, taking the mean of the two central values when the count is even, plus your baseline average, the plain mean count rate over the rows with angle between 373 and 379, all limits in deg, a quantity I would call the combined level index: 84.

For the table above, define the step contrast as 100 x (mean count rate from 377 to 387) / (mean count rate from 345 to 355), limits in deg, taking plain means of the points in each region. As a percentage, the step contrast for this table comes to 152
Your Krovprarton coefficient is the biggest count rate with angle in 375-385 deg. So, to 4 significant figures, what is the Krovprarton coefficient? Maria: 11.40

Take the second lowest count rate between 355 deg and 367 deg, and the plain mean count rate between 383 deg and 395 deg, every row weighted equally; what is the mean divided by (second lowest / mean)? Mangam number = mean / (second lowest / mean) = 10.7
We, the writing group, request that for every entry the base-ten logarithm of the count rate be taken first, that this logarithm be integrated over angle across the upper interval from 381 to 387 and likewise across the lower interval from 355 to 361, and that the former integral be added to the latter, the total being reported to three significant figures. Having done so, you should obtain 12.0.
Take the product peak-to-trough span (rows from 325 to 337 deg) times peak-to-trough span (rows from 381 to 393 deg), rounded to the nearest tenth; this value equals 0.6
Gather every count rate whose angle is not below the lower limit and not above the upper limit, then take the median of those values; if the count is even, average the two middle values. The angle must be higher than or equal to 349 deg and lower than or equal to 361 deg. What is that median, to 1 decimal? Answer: 7.8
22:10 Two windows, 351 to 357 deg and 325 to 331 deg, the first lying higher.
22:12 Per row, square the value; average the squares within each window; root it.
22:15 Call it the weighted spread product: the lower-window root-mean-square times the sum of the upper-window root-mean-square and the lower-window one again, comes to 150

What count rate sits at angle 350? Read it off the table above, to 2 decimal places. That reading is 6.82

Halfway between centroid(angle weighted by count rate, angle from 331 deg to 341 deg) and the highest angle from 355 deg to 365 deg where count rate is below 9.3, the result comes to 346.0 deg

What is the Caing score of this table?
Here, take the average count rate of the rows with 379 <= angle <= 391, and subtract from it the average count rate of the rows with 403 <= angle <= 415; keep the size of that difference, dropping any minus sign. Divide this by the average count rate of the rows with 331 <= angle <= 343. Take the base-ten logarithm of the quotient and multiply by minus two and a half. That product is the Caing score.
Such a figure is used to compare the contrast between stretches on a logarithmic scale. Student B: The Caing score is 1.73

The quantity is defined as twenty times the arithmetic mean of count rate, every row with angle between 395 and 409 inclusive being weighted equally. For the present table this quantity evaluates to 185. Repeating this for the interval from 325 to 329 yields 183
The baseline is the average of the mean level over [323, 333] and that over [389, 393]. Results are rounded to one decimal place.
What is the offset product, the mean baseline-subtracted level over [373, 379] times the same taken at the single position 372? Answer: 1.8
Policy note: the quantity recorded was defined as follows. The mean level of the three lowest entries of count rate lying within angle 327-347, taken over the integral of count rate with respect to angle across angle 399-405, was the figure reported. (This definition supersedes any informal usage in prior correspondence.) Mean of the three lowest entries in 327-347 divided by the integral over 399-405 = 0.15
